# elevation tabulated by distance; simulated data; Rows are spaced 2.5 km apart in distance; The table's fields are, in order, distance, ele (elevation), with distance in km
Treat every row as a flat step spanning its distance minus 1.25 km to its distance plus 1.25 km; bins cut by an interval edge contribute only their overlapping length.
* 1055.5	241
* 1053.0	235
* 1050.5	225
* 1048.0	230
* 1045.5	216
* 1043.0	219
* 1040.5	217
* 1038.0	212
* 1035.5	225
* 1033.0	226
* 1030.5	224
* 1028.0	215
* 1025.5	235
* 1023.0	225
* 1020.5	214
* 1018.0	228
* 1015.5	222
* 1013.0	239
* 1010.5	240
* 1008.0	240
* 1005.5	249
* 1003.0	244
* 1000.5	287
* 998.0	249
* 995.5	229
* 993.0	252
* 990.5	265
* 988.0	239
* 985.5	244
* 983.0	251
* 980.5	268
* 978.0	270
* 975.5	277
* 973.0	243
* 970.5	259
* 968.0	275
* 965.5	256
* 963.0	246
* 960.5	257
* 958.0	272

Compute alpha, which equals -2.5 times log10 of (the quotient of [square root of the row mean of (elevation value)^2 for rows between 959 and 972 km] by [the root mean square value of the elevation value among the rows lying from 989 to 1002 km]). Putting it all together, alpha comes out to -0.007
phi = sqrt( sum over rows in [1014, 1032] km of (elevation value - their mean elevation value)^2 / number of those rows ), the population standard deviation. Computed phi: 6.8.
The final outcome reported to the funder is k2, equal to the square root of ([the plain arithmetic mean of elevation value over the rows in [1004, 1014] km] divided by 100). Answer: 1.56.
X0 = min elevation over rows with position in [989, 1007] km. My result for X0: 229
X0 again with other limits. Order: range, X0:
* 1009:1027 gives 214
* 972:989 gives 239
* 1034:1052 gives 212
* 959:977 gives 243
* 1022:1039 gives 212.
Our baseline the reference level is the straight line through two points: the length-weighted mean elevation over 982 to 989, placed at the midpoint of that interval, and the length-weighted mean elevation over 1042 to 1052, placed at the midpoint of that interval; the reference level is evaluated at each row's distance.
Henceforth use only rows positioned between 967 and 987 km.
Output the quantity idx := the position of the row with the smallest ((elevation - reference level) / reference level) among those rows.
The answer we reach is 973.0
